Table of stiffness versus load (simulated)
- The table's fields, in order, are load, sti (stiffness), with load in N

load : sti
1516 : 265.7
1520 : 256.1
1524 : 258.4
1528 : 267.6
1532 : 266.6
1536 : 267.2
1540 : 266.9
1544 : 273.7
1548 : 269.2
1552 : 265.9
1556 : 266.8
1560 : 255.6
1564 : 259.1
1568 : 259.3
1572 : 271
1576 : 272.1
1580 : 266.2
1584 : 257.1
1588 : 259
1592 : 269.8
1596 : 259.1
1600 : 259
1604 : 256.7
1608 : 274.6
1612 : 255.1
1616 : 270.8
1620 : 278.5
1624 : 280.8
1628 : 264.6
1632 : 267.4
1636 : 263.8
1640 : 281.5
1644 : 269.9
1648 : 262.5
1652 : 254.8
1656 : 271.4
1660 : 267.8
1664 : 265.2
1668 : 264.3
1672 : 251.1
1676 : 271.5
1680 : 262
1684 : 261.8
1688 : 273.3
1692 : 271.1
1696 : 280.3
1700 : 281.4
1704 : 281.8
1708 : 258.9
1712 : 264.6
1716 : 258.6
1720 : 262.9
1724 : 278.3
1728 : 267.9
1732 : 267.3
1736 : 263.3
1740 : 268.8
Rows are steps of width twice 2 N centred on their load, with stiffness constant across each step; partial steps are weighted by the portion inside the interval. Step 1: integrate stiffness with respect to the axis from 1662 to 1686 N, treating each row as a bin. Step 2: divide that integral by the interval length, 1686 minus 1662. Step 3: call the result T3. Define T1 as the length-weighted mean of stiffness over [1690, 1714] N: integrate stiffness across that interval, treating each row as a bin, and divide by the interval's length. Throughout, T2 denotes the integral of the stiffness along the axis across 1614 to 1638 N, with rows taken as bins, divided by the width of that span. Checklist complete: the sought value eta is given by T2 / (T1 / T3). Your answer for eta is 261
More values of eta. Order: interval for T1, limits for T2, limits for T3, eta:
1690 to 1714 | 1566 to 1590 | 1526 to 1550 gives 260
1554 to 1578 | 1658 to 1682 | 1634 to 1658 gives 267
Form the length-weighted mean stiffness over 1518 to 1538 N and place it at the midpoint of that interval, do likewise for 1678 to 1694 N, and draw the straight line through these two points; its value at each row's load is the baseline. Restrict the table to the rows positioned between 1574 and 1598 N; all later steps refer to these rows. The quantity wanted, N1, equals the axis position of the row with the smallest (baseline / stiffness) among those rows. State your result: 1576 N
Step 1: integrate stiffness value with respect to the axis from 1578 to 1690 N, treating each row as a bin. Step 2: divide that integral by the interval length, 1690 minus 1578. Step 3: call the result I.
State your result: 266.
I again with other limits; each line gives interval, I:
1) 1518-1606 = 264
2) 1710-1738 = 266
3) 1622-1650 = 270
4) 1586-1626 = 266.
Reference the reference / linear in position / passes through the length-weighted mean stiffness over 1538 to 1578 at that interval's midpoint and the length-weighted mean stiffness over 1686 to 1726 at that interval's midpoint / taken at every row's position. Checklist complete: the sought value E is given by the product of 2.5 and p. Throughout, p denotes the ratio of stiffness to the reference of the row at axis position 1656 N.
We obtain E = 2.52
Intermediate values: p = 1.01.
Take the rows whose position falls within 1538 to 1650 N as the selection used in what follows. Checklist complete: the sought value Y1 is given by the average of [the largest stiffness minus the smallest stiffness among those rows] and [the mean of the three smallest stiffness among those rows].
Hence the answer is 141.1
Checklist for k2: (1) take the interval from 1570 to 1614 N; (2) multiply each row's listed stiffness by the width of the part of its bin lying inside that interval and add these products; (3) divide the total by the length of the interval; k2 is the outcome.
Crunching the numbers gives 264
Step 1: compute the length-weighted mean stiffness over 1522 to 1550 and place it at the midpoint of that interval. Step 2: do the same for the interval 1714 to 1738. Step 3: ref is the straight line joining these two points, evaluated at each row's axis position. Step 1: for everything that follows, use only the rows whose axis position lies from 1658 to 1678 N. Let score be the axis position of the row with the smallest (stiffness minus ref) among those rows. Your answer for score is 1672 N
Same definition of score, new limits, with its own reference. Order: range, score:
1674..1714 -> 1708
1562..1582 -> 1564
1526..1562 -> 1560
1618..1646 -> 1636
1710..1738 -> 1716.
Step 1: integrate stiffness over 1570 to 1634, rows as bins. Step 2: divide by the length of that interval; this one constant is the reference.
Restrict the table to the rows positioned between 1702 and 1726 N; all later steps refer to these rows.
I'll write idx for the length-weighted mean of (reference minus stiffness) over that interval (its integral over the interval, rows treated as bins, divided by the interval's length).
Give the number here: -1.2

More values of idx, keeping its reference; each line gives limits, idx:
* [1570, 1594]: 0.5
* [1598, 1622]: 0.6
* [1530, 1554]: -1.9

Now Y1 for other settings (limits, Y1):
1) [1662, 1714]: 144.0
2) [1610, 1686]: 142.0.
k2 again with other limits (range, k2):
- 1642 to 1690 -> 265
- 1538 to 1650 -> 266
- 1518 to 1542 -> 264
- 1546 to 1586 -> 264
